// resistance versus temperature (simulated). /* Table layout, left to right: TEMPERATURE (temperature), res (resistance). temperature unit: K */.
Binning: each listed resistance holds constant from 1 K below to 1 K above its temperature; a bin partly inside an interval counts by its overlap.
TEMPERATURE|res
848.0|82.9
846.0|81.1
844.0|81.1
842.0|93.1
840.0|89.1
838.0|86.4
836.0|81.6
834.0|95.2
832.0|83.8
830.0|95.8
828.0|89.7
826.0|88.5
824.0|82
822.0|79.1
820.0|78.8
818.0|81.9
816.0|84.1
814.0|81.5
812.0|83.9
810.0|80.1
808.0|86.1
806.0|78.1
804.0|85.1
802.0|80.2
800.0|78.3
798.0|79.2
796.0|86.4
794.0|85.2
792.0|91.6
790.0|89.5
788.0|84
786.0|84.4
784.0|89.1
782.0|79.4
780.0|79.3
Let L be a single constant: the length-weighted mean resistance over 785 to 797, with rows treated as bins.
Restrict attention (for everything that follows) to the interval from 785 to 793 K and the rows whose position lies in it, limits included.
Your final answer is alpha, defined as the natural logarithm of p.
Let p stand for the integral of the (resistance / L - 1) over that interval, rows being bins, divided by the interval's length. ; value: -5.1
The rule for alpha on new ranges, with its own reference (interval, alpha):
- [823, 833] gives -4.4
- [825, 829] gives -3.7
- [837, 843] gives -3.5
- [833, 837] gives -4.0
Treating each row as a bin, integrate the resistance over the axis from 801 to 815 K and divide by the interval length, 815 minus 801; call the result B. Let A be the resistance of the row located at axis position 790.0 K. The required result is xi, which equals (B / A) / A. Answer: 0.0103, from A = 89.5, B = 82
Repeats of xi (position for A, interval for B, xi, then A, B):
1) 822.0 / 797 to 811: 0.0129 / 79.1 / 81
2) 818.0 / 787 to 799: 0.0128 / 81.9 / 86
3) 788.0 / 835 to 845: 0.0122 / 84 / 86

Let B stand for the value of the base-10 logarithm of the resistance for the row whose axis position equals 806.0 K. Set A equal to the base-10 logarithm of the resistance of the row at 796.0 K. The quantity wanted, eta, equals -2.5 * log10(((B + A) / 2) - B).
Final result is 4.15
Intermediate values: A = 1.94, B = 1.89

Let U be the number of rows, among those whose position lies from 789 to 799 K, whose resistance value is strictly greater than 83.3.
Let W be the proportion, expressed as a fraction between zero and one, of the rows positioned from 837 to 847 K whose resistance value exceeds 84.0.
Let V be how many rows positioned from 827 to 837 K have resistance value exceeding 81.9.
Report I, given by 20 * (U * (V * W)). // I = 192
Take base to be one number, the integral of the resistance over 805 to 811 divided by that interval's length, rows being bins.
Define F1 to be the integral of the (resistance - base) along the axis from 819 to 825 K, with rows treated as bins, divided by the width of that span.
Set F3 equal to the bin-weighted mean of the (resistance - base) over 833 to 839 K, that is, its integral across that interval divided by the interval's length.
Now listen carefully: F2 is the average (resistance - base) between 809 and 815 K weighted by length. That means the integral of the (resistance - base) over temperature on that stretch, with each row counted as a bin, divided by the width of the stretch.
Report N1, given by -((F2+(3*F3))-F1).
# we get -21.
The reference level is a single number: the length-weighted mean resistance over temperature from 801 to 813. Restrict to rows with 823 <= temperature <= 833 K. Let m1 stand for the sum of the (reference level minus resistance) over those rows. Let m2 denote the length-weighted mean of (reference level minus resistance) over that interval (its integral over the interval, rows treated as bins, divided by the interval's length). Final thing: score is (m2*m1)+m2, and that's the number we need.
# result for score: 157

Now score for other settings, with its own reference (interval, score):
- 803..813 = 0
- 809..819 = 0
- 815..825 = 7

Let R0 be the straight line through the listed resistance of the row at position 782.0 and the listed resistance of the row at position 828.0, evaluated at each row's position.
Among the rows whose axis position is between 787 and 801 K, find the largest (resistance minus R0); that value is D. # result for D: 10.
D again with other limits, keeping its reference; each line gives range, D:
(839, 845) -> 0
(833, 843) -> 4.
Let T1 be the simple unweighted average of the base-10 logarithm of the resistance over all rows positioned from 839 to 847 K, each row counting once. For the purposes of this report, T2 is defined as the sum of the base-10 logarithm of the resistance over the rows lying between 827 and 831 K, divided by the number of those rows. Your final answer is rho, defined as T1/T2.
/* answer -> 0.98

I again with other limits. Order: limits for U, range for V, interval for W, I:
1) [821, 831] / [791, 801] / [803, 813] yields 72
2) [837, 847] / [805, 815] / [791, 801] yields 72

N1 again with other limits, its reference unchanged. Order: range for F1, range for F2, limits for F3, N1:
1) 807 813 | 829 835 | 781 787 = -17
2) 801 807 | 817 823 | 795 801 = 2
